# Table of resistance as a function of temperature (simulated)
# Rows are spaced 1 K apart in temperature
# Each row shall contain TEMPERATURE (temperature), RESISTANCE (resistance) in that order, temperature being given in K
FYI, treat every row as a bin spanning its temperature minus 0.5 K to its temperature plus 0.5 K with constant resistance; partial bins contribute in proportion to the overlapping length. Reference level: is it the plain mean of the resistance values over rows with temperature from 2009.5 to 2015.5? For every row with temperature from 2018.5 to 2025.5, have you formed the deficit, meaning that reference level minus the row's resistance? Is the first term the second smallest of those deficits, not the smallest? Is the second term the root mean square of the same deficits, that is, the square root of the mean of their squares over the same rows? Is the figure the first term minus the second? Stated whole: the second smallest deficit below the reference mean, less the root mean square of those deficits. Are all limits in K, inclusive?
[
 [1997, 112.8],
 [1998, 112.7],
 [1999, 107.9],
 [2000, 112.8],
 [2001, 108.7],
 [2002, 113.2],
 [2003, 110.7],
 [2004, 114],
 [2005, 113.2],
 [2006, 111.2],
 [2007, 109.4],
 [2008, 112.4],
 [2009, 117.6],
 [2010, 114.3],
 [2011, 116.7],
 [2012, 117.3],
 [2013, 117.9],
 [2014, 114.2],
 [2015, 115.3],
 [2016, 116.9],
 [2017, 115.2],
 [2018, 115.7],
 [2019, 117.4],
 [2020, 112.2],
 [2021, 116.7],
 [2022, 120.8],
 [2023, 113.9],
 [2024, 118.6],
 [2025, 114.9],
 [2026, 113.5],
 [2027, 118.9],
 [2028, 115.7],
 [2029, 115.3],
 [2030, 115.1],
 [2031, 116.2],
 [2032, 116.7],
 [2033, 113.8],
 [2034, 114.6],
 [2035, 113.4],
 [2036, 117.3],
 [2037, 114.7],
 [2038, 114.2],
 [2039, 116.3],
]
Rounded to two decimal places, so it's -5.39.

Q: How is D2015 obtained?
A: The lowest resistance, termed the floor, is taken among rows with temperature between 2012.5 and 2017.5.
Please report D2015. 114.2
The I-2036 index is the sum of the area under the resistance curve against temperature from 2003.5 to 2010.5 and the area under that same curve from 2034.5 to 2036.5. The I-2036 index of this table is 1023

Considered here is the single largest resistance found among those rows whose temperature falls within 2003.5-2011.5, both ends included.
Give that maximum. 117.6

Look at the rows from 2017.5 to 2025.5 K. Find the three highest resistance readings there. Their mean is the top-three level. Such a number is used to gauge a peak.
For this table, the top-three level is 119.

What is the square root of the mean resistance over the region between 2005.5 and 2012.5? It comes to 10.7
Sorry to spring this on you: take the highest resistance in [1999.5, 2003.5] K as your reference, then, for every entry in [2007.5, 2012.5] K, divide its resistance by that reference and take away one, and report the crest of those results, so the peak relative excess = 0.039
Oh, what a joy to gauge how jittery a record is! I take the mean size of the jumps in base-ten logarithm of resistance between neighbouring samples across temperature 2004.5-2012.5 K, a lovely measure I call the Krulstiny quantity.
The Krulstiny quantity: 0.010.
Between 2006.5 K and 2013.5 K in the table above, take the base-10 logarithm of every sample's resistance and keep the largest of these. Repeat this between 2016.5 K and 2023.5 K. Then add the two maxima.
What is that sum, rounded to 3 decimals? 4.154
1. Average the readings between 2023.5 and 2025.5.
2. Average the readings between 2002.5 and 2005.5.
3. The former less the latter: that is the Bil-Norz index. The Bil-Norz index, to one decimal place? 4.1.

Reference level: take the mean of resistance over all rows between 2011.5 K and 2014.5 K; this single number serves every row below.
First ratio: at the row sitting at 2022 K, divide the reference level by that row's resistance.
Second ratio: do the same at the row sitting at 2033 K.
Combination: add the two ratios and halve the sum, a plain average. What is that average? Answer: 0.99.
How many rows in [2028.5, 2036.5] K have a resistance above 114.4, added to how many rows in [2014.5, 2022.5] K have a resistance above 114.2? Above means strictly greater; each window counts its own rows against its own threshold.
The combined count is 13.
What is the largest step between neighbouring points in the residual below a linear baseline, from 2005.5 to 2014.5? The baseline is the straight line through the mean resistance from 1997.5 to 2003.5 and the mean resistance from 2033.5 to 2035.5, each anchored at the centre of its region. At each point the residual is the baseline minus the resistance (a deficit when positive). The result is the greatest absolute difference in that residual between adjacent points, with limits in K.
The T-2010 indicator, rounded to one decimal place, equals 5.1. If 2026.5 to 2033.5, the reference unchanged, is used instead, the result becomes 3.3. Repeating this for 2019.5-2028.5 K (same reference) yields 7.0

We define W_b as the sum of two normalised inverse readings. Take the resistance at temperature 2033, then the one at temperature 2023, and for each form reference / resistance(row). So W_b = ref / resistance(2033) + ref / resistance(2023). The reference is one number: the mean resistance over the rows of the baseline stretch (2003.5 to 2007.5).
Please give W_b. 1.97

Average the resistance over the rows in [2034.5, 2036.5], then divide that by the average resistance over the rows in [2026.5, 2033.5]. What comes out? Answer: 0.99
